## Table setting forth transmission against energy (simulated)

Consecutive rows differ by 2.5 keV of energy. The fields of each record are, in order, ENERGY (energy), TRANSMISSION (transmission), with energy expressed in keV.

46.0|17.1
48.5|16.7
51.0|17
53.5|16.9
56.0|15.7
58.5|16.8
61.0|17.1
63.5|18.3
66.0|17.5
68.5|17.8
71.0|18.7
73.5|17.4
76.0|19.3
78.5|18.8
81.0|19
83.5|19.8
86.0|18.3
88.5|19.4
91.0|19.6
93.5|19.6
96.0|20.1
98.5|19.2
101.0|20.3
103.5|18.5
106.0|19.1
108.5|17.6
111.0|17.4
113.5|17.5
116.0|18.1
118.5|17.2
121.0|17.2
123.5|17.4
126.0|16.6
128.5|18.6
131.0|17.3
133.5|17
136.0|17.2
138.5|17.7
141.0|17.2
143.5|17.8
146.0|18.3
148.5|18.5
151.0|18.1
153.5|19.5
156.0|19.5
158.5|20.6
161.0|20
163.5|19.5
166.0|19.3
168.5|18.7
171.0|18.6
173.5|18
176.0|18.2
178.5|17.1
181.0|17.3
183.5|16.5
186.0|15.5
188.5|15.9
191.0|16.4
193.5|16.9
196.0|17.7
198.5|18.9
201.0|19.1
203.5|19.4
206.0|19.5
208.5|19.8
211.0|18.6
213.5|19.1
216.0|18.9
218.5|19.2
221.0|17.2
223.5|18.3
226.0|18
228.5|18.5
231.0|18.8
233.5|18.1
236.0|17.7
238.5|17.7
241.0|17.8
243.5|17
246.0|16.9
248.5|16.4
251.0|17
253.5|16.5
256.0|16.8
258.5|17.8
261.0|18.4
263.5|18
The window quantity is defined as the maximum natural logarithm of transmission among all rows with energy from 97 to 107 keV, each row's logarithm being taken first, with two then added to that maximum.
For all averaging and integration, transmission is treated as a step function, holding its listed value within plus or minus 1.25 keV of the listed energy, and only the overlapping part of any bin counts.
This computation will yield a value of 5.01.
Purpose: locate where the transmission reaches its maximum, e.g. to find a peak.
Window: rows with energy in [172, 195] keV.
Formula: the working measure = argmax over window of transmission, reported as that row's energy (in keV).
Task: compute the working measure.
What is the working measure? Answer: 176.0 keV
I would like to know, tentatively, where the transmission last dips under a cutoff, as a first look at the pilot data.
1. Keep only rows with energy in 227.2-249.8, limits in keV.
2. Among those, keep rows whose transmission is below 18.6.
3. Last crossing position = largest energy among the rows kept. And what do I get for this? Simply 248.5 keV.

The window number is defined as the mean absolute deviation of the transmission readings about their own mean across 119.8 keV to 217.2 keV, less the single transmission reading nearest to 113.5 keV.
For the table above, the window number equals -16.5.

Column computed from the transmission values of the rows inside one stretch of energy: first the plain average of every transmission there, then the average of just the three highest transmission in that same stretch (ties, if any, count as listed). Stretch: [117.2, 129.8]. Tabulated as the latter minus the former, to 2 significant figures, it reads 0.33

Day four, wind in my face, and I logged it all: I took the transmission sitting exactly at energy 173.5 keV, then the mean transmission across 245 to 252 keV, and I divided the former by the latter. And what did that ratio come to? 1.074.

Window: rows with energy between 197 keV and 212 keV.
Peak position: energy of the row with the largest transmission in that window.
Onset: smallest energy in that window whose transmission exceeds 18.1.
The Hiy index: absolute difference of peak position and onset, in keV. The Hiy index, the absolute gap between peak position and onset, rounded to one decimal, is 10.0 keV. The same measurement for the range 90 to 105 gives 10.0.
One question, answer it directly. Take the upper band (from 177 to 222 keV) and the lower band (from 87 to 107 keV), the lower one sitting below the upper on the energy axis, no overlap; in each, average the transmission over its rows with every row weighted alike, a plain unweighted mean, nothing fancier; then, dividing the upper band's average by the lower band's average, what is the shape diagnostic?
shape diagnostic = 0.92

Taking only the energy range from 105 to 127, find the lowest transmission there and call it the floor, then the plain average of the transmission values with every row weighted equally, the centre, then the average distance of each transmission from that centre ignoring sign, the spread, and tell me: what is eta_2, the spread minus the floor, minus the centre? -33.7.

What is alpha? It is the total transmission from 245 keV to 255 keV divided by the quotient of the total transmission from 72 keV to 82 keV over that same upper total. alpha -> 60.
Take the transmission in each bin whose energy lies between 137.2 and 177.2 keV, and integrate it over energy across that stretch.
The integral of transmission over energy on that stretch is 749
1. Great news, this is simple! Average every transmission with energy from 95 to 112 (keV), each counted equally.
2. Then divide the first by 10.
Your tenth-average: 1.89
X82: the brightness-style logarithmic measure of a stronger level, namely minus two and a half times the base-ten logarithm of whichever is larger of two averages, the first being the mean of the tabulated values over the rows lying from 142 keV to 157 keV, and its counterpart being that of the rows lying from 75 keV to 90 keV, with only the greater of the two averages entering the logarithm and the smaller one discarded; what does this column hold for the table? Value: -3.20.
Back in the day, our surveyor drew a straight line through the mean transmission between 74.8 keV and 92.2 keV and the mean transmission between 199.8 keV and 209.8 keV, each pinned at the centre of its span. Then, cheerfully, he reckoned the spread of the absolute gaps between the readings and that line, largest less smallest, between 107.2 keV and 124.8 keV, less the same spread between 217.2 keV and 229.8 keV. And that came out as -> -1.1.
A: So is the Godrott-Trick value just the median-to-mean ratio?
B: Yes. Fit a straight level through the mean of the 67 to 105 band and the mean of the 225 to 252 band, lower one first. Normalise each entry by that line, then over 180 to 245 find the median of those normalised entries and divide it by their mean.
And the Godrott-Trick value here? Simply 1.012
